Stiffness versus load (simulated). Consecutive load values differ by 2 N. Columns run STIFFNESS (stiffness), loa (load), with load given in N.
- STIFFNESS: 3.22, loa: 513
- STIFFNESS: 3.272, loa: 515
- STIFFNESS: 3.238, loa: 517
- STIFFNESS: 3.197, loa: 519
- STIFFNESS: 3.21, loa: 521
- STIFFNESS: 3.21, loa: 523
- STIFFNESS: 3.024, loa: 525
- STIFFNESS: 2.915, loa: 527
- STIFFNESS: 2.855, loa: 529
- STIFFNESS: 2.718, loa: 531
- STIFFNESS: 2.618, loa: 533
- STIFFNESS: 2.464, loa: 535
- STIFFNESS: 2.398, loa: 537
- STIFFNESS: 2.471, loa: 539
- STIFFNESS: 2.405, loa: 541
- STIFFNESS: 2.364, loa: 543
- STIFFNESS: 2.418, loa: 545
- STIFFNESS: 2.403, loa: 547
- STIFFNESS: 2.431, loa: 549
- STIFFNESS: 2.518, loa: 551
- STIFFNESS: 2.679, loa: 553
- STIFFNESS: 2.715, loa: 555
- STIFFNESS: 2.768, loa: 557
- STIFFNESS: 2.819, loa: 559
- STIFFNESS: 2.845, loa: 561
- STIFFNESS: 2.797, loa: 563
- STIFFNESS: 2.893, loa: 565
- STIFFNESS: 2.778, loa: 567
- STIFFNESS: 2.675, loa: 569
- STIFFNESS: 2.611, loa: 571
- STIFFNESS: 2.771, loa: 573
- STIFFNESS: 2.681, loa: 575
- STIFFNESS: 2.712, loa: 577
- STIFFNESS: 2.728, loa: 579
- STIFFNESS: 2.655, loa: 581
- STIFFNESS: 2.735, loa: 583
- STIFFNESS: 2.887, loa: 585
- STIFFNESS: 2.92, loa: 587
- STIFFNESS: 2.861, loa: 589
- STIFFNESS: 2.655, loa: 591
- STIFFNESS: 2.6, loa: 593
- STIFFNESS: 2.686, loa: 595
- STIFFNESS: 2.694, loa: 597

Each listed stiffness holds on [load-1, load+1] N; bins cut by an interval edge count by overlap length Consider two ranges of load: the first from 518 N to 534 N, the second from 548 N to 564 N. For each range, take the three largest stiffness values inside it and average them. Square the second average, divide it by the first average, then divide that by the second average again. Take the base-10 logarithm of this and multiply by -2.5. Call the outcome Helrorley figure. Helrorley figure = 0.14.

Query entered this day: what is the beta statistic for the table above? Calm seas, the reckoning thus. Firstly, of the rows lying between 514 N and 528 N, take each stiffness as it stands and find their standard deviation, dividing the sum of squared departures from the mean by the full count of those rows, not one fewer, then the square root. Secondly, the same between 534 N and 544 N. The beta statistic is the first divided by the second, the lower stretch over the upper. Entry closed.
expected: 3.0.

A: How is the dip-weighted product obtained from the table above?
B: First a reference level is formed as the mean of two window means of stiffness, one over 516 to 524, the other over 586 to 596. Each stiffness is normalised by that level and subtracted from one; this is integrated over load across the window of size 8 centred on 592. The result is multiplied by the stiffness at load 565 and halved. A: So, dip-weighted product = 1.08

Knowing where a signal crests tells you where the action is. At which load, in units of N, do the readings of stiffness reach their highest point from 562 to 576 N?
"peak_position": 565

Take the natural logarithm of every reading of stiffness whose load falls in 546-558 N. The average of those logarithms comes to 0.95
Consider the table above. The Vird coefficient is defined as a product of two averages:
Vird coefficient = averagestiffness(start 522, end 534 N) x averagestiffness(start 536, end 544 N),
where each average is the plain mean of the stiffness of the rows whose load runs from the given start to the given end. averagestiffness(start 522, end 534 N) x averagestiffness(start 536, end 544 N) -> 7.0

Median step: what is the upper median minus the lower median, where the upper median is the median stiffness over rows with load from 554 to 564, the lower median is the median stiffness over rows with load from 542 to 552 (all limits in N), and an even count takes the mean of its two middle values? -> 0.38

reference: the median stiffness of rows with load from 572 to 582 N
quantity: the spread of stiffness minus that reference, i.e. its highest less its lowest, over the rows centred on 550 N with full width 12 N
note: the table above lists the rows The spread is 0.31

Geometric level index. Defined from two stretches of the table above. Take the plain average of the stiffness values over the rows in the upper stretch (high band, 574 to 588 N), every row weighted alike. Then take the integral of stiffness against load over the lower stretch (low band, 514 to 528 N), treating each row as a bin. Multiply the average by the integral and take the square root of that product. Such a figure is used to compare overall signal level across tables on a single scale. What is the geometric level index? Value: 11.0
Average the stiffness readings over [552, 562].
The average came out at 2.77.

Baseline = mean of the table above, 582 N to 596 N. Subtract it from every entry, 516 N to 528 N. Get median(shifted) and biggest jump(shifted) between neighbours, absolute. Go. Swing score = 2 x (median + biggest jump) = 1.3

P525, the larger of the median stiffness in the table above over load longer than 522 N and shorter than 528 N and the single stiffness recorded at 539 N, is 3.02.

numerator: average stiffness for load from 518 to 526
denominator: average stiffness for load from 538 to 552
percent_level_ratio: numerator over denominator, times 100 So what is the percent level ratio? 130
